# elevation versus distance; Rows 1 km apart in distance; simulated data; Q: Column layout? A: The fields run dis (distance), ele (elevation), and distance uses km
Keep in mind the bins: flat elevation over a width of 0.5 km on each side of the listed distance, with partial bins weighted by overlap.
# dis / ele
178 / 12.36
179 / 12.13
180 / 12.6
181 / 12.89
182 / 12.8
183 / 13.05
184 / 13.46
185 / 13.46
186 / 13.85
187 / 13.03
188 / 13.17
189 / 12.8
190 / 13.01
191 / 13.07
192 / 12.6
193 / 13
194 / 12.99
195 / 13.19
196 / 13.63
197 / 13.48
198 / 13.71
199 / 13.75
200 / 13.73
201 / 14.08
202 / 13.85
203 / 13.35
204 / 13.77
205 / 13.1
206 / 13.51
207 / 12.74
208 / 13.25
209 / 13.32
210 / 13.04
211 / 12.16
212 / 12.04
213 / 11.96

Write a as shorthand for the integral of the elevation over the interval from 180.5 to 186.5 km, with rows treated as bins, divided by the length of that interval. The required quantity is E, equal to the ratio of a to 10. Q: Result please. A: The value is 1.33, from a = 13.3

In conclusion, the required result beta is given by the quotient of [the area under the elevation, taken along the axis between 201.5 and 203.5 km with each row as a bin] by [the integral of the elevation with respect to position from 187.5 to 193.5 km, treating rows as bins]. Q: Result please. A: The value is 0.4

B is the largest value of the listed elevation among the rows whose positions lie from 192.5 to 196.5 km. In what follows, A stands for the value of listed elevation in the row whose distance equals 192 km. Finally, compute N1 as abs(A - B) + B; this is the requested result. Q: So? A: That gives 14.7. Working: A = 12.6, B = 13.63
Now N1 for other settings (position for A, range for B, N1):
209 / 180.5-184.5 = 13.6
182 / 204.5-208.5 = 14.2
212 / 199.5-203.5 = 16.1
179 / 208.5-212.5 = 14.5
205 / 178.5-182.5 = 13.1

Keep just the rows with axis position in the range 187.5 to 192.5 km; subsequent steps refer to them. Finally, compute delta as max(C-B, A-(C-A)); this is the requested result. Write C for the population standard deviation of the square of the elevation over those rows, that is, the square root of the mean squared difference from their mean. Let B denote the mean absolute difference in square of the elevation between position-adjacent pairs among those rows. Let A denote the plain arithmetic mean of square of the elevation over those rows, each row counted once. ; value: 329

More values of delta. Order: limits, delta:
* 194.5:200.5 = 364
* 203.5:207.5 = 343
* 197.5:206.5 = 365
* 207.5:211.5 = 324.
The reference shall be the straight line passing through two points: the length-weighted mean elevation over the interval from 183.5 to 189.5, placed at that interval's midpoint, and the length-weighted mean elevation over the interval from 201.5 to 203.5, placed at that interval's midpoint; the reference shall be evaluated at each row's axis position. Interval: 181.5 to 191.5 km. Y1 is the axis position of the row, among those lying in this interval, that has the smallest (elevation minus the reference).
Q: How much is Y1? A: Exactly 189 km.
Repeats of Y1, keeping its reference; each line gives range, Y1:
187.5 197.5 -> 192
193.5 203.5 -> 194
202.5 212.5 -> 212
